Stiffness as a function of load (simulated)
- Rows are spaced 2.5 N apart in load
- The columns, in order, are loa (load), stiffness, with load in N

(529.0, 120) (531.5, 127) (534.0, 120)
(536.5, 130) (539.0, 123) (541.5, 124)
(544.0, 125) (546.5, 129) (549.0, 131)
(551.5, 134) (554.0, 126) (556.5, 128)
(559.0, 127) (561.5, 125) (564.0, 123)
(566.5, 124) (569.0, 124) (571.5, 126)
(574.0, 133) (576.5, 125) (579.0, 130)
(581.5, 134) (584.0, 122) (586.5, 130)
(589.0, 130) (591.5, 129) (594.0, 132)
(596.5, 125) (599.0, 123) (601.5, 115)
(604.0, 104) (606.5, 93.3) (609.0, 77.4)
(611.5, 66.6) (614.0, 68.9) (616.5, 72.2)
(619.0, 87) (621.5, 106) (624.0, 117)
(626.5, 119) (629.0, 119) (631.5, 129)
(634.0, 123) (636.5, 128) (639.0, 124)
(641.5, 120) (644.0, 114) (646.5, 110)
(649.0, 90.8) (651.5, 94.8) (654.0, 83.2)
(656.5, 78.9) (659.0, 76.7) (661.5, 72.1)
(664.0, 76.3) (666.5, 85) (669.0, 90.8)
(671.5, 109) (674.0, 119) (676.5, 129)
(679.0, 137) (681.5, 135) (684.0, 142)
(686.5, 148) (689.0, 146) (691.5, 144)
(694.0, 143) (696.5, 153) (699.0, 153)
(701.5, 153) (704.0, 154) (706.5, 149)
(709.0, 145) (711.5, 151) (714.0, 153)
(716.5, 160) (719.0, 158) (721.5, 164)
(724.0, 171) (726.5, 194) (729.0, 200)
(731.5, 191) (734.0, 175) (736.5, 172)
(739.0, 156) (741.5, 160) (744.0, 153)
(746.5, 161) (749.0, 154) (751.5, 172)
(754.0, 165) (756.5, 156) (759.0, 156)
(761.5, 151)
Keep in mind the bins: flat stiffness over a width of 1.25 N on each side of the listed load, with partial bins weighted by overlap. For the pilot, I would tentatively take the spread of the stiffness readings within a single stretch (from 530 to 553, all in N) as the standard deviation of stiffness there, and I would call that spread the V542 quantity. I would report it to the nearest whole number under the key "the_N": 4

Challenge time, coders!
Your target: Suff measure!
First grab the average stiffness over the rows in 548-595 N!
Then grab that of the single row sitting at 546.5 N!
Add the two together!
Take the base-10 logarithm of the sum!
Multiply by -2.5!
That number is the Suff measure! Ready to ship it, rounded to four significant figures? -6.025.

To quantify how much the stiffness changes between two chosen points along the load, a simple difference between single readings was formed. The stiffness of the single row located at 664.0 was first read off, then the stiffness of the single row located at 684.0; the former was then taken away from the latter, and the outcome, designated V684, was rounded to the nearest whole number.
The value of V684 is 66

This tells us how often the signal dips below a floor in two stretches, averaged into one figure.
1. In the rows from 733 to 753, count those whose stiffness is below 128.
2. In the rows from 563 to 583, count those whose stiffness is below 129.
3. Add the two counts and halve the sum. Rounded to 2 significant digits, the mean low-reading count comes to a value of 2.5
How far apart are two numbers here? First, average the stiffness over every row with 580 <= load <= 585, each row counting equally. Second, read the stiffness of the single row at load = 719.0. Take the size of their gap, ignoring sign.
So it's 30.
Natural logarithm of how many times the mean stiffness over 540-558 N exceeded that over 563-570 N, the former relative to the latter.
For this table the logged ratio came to 0.0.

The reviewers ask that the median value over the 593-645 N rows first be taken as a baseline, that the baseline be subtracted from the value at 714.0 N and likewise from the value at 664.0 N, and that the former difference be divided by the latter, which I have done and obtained -1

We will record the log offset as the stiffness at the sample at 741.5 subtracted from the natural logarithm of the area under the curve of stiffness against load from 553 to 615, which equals -151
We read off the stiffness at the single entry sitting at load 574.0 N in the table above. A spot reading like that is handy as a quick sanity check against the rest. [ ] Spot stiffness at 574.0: 133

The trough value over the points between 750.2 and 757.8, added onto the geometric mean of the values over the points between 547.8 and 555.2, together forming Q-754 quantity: 286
